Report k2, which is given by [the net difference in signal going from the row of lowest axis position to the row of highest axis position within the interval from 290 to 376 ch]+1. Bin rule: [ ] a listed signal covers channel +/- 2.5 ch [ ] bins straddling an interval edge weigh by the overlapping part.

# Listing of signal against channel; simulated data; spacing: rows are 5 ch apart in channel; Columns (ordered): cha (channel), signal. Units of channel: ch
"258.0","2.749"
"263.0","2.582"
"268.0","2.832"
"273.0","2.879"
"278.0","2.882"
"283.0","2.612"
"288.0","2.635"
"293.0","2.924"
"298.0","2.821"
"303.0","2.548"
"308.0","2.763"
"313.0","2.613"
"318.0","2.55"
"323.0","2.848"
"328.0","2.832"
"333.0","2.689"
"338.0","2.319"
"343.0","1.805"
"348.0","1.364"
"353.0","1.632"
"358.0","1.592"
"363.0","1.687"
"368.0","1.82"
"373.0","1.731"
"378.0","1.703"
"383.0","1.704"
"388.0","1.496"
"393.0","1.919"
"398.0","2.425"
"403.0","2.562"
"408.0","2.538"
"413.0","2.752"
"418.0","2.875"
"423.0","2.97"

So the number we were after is -0.19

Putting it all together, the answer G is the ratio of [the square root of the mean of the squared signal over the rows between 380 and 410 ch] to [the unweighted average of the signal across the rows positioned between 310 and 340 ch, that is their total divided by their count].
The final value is 0.81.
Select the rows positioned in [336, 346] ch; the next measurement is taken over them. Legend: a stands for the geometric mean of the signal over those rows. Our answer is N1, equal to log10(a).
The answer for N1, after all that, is 0.31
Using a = 2.0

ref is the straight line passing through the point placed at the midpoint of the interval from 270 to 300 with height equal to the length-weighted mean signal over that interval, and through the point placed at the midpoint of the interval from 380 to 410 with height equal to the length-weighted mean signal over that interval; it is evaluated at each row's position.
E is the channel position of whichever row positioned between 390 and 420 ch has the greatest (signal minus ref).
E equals 418.0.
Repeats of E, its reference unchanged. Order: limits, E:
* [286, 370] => 328.0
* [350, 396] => 393.0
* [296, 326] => 323.0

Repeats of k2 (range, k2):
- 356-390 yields 0.90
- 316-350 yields -0.19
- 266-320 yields 0.72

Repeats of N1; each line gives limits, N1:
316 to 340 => 0.42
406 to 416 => 0.42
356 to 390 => 0.22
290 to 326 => 0.43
